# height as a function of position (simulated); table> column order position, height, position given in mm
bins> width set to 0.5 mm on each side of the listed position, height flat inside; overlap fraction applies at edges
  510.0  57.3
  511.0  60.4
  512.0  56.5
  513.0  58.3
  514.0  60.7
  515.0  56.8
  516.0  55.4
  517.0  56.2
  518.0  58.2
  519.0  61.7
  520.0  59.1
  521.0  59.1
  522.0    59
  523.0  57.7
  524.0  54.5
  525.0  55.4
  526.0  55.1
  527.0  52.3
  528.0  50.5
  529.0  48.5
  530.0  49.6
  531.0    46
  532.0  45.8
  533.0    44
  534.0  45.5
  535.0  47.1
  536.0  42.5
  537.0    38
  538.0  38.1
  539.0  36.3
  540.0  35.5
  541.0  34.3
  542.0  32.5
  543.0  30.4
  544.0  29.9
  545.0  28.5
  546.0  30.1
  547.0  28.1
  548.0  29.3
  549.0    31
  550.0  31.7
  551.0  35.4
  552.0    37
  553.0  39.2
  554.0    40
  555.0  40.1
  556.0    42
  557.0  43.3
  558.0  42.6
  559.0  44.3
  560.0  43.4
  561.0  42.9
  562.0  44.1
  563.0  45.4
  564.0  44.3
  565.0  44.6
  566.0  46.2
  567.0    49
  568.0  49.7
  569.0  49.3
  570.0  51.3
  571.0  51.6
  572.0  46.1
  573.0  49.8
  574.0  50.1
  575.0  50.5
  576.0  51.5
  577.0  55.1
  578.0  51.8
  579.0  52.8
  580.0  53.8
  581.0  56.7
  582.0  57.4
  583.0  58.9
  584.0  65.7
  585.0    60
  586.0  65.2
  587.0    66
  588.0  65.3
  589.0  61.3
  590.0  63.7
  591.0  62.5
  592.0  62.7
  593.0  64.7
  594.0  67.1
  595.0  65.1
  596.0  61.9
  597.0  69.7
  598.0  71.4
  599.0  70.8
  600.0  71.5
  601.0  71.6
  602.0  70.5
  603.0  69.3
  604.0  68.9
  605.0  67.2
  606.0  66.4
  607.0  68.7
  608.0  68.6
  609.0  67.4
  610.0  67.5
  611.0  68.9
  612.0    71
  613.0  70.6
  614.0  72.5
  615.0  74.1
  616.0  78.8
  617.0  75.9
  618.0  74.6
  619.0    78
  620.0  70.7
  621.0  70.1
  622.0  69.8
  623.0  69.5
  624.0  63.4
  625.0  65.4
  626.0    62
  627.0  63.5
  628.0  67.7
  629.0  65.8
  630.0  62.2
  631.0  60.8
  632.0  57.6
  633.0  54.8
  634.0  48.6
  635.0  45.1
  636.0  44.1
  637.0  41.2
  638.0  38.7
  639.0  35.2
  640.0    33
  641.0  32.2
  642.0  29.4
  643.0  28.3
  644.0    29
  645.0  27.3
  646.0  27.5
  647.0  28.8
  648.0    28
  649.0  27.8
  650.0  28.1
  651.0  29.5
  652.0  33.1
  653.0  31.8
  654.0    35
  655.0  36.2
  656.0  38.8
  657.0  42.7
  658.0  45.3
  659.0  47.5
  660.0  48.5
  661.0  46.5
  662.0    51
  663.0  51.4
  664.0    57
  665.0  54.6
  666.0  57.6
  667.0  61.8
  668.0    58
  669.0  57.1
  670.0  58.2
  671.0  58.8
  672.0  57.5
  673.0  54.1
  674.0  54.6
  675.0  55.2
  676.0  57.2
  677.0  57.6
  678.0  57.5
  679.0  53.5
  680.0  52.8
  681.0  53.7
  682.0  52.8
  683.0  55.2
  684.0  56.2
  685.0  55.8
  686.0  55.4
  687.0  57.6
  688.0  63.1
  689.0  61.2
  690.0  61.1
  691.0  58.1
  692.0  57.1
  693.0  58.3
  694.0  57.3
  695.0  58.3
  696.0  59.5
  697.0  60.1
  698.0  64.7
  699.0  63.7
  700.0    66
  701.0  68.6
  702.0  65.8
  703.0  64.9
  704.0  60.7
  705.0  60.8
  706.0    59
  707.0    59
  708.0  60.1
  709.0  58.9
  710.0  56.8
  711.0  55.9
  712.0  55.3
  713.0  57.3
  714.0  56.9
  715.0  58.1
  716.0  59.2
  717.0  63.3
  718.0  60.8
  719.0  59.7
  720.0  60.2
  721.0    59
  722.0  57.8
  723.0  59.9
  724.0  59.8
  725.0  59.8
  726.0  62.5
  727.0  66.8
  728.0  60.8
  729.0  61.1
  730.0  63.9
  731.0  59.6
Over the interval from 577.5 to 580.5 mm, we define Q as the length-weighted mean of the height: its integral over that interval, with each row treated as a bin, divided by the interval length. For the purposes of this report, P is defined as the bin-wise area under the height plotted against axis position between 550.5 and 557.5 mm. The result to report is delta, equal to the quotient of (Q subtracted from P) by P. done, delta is 0.81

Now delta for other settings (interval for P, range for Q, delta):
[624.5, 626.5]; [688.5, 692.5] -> 0.53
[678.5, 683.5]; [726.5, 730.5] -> 0.76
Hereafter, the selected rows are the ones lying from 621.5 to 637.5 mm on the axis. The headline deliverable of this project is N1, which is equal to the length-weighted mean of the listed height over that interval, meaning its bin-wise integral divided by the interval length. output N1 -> 59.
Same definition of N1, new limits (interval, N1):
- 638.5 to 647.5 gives 30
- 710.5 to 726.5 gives 59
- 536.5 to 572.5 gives 40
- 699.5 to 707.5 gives 63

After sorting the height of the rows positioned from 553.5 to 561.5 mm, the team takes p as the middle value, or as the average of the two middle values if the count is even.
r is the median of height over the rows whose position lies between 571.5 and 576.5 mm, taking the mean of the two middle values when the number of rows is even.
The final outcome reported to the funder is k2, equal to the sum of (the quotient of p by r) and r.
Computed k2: 51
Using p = 43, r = 50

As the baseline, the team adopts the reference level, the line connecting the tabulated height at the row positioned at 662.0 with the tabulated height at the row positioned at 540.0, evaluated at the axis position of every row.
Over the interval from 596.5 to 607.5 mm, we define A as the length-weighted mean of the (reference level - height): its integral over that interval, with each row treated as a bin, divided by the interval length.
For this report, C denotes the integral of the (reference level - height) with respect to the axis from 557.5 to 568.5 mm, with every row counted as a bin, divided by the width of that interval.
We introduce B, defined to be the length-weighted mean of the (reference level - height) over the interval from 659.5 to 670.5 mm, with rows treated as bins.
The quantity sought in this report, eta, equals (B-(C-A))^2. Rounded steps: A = -26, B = -3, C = -6.7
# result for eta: 523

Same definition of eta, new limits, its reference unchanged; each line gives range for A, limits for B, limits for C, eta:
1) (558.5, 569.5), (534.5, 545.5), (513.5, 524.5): 316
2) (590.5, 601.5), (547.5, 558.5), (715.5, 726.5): 536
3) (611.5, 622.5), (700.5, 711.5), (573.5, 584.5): 320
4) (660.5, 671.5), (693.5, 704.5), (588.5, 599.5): 145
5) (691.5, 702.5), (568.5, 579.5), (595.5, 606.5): 70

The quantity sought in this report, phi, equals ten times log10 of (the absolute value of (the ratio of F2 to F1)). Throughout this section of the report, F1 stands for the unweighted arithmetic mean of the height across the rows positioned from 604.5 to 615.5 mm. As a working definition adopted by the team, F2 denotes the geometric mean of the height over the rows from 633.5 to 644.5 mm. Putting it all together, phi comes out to -2.8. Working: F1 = 69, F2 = 36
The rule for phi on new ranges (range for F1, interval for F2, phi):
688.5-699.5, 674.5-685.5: -0.4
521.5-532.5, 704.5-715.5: 0.5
